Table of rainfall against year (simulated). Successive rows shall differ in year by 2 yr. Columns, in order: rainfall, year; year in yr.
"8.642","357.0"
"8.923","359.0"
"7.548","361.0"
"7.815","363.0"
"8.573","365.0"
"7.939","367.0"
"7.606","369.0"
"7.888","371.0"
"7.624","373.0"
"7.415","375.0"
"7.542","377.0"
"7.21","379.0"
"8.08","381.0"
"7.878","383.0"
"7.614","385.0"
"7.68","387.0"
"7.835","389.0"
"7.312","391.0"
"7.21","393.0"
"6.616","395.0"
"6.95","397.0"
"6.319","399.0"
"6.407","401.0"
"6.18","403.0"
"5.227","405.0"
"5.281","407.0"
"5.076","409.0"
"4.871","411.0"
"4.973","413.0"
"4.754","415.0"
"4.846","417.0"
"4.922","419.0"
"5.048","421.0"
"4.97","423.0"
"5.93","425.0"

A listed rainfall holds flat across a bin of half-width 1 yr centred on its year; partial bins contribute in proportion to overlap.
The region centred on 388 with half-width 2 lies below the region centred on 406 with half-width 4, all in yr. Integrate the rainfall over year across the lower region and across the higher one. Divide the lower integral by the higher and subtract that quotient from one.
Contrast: 0.29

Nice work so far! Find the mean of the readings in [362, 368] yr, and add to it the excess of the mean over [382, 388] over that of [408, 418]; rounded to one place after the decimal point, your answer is 10.9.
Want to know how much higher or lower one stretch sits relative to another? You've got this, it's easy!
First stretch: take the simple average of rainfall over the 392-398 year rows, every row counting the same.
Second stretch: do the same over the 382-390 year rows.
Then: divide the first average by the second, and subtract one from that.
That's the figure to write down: -0.11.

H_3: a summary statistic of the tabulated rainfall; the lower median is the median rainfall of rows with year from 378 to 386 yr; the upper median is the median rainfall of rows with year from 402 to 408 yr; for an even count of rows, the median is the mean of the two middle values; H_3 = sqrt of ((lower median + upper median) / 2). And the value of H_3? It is 2.55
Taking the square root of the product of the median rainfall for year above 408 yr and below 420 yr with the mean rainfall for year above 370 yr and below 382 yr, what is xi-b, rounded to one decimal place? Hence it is 6.1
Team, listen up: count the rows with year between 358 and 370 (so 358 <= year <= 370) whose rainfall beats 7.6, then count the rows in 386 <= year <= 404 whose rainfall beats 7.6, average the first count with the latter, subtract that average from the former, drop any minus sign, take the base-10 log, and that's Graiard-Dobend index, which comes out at 0.18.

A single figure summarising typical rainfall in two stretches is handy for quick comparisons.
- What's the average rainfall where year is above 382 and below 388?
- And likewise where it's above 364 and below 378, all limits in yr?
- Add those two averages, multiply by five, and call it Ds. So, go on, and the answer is 78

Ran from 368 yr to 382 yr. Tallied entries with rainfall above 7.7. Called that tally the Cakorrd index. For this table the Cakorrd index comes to 2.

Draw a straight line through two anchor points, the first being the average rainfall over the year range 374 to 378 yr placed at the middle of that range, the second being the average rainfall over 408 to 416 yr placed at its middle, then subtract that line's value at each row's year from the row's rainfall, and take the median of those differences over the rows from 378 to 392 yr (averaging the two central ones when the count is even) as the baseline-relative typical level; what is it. 0.9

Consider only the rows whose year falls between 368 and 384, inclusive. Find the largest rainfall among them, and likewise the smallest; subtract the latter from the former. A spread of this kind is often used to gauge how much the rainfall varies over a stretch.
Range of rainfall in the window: 0.87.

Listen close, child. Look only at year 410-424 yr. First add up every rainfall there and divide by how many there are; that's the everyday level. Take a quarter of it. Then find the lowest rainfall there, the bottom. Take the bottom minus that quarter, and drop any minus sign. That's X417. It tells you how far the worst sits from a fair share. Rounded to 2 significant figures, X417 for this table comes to 3.5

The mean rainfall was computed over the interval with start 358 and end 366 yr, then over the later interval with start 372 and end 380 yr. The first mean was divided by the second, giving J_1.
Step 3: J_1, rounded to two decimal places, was 1.10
